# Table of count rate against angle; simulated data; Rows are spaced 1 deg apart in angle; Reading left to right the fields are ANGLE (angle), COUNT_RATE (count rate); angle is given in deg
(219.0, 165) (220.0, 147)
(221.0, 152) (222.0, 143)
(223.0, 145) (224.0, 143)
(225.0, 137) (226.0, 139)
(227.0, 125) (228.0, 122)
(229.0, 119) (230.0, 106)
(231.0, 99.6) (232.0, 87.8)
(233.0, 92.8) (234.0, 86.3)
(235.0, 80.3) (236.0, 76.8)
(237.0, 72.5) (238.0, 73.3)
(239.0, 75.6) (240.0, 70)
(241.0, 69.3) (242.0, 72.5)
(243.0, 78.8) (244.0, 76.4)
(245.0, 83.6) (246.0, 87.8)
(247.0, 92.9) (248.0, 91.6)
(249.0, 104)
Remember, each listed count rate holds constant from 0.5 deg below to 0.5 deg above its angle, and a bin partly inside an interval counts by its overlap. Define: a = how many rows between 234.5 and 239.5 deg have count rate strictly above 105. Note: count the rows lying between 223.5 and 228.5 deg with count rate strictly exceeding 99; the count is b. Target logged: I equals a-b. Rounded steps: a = 0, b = 5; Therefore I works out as -5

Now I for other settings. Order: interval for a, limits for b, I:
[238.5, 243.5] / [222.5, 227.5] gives -5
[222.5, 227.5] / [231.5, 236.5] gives 5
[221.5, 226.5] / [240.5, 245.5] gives 5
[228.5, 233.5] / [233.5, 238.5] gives 2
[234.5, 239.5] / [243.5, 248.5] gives 0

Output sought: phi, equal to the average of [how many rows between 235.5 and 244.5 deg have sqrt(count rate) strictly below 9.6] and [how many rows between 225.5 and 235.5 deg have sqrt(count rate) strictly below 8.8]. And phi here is 4.5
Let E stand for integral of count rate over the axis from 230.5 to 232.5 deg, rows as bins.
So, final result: 187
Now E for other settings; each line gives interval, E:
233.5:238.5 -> 389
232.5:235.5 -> 259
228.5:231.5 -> 325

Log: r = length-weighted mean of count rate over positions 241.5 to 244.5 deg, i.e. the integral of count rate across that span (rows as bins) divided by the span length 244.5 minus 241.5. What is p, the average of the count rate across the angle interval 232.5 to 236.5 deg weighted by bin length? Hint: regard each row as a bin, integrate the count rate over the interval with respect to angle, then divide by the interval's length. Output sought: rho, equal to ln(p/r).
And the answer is 0.1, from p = 84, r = 76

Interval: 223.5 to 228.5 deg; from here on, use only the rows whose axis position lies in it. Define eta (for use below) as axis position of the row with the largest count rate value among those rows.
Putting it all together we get 224.0 deg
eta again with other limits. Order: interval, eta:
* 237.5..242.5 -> 239.0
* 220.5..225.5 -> 221.0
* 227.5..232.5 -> 228.0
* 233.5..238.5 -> 234.0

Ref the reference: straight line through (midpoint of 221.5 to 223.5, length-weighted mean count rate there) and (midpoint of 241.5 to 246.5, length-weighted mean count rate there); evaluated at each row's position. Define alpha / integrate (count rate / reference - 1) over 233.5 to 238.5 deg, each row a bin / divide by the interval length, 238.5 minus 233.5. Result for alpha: -0.25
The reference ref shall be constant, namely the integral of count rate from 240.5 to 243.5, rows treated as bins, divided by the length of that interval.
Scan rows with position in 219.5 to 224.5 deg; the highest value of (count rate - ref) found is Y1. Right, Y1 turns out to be 78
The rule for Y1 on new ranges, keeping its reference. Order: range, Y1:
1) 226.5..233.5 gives 51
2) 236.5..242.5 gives 2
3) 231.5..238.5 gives 19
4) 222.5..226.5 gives 71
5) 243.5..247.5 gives 19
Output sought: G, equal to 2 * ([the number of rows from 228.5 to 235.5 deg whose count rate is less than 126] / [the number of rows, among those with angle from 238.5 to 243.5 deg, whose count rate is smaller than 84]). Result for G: 2.8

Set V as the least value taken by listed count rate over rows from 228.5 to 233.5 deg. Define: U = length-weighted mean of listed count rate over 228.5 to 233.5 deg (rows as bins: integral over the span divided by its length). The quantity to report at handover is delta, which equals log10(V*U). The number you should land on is 3.95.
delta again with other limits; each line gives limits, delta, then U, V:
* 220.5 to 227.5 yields 4.24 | 141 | 125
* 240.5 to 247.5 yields 3.74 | 80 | 69.3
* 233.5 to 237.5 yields 3.76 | 79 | 72.5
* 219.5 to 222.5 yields 4.32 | 147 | 143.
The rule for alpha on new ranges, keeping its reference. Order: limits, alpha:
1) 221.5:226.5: 0.01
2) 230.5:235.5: -0.21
